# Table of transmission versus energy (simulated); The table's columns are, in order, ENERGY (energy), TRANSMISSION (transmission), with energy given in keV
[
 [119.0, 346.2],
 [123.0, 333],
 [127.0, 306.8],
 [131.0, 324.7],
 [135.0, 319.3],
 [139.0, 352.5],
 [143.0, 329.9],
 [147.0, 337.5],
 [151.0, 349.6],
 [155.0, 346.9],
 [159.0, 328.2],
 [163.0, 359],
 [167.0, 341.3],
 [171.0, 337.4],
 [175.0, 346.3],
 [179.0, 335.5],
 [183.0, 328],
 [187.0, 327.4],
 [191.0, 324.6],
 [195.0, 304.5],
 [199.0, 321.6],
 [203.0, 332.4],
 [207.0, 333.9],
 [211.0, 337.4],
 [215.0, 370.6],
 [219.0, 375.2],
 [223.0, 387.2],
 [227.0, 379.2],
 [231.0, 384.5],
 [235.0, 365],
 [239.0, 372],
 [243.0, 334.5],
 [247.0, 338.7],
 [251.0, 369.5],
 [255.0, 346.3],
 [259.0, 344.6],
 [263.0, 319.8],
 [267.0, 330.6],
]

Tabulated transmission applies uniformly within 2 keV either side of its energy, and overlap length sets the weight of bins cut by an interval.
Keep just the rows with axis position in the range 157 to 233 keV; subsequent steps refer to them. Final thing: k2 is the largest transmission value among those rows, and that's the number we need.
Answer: 387.2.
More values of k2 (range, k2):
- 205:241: 387.2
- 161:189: 359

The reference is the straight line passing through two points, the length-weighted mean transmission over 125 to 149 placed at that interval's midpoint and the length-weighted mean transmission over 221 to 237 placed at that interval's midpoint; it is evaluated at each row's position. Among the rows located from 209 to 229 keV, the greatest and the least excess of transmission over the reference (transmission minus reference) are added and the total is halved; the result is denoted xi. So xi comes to -10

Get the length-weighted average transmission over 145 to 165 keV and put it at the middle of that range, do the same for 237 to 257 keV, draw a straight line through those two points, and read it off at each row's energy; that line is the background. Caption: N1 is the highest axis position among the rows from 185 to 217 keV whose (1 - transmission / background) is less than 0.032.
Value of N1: 215.0 keV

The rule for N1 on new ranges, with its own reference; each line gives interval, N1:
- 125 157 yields 155.0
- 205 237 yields 235.0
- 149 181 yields 179.0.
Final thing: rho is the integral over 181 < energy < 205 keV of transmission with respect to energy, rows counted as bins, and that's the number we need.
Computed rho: 7754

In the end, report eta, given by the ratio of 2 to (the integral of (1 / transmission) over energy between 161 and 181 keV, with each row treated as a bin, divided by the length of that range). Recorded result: 687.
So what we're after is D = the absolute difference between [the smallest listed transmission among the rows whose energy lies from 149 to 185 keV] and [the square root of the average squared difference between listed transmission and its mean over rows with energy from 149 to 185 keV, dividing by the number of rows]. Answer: 318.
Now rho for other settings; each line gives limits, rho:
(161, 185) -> 8190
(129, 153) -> 8054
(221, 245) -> 8890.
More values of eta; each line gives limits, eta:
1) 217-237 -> 756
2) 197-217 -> 677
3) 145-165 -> 688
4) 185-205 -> 644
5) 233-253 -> 710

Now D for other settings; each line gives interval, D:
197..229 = 297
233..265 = 302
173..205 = 293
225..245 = 317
